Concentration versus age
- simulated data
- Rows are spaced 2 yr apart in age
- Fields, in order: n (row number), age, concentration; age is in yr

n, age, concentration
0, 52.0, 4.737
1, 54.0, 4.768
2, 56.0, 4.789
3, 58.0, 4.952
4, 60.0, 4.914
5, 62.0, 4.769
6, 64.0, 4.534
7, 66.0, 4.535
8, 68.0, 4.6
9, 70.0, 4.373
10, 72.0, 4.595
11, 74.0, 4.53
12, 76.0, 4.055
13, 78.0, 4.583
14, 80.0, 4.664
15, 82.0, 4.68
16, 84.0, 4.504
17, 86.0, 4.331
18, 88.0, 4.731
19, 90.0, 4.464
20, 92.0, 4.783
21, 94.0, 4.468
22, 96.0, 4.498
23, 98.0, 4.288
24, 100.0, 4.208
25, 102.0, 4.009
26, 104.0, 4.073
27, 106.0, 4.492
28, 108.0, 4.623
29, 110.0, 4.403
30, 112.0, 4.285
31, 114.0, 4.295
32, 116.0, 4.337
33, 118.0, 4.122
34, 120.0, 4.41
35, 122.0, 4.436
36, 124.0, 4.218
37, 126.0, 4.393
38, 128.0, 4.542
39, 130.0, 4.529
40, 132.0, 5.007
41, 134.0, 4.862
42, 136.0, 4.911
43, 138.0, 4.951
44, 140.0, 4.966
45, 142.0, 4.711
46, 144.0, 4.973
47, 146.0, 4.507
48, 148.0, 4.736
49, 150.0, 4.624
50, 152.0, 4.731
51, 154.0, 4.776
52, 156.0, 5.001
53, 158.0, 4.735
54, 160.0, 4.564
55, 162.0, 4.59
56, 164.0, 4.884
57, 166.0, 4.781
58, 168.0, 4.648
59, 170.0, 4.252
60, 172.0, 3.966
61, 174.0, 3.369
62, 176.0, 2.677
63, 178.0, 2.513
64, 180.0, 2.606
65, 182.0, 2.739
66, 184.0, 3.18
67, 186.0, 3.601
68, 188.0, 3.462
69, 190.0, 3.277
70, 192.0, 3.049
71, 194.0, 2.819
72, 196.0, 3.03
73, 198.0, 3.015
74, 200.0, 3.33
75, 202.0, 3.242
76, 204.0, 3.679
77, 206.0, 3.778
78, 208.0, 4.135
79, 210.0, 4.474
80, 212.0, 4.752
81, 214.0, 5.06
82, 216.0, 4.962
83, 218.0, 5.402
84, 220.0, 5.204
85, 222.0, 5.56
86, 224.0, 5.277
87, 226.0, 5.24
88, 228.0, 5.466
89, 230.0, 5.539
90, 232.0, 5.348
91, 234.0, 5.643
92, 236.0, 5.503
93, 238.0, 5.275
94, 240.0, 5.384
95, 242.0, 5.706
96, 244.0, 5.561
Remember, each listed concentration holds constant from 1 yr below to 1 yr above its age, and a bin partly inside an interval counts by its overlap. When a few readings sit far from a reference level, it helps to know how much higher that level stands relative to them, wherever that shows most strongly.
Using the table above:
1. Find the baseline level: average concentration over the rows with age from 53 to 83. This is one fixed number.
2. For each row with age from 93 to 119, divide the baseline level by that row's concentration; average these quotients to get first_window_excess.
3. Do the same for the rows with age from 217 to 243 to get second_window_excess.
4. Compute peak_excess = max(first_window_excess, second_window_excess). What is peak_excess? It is 1.07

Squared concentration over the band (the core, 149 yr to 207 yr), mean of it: 15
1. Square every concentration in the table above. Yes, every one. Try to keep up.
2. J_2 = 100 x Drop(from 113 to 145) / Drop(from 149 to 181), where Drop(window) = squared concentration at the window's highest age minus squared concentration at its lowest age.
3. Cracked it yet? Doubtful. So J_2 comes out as -43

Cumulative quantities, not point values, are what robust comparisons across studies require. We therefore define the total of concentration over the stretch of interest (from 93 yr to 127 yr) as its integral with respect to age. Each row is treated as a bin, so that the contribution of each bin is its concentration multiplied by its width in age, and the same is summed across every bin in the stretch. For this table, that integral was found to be 147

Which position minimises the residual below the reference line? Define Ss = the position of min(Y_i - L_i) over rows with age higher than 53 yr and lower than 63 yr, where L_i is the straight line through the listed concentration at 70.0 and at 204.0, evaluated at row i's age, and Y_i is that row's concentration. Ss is 54.0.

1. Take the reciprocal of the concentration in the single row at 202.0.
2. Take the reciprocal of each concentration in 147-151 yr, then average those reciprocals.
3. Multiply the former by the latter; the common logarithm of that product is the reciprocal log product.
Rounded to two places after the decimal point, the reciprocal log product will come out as -1.18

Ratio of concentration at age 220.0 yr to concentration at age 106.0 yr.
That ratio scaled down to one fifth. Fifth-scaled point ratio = 0.232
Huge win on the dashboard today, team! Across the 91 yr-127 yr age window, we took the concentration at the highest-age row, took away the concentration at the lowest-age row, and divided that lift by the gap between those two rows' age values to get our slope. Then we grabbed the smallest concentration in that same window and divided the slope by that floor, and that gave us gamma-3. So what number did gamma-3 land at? -0.003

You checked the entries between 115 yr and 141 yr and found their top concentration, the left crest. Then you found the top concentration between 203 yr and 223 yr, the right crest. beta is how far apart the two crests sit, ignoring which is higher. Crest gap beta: 0.55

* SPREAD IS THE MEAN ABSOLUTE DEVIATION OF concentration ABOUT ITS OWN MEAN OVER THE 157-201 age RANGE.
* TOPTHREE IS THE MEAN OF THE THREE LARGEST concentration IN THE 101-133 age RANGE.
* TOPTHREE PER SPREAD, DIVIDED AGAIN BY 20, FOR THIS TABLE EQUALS 0.3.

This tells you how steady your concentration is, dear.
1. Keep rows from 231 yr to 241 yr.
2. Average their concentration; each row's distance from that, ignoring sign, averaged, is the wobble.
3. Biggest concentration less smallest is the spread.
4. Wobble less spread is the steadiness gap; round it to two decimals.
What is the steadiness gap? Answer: -0.25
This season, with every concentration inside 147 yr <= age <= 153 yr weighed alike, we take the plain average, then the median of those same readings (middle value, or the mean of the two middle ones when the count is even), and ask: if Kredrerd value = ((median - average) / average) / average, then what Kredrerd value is 0.0015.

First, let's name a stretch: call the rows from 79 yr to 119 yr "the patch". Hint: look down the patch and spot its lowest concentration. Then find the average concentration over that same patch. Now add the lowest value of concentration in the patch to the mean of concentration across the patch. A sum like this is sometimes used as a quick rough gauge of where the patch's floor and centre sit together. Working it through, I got 8.4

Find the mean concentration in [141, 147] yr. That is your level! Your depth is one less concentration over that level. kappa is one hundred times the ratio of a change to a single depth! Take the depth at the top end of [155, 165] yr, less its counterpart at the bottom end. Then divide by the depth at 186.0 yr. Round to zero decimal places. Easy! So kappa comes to 10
